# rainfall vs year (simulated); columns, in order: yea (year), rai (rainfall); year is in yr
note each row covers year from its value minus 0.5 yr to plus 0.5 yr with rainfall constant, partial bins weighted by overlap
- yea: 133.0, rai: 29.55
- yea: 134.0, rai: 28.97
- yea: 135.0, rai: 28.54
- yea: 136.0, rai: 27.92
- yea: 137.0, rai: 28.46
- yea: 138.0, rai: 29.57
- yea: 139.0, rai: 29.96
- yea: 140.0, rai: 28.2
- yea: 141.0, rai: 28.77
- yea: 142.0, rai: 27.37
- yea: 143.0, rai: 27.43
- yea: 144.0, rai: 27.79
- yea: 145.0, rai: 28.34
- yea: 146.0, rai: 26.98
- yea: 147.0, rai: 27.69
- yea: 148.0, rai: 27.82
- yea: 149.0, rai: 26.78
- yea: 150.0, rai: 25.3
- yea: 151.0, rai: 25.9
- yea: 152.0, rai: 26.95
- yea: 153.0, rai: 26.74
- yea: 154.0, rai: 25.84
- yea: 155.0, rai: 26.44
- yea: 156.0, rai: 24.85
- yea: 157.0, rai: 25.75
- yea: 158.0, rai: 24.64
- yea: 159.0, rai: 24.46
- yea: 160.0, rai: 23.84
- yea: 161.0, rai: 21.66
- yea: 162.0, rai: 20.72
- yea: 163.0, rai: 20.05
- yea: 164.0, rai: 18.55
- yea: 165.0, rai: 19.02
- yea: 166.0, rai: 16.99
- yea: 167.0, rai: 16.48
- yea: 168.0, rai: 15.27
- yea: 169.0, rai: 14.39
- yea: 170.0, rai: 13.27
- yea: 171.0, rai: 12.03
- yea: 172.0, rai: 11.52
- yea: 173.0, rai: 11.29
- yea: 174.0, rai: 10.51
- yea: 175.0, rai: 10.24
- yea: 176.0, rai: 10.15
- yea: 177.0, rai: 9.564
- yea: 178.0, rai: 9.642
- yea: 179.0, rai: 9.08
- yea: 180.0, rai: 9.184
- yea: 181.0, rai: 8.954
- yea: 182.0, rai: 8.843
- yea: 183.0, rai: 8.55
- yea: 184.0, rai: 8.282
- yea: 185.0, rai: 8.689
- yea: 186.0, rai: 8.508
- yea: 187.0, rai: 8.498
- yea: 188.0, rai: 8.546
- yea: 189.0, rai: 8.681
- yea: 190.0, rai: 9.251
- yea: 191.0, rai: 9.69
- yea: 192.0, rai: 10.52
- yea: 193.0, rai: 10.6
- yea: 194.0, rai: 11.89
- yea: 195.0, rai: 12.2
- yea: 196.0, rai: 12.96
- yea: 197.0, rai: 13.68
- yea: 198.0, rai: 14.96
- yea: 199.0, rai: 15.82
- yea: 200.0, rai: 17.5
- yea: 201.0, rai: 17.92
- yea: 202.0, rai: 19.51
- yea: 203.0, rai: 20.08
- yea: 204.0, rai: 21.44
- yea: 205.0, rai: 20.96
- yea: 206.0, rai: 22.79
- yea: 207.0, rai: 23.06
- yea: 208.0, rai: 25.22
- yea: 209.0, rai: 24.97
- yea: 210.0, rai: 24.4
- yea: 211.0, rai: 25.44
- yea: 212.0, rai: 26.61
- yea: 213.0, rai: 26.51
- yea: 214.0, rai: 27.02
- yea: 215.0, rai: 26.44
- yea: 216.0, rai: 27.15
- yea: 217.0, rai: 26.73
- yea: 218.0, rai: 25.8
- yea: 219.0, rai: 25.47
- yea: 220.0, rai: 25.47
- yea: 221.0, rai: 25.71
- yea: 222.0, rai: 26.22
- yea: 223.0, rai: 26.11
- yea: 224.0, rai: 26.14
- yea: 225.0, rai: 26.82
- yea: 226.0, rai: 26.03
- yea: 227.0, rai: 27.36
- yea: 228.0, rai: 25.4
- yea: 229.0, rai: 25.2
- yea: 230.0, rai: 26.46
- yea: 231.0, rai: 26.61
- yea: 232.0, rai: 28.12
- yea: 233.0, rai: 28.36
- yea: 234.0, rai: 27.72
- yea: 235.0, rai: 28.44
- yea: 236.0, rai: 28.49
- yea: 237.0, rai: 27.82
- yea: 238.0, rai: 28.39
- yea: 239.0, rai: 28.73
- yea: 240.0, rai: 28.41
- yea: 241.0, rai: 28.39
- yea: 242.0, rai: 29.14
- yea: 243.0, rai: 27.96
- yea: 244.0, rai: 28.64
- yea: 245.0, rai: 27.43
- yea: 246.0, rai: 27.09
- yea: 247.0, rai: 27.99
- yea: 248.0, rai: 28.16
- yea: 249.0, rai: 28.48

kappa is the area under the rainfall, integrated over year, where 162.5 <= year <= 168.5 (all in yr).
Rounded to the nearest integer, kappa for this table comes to 106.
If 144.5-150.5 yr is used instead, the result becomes 163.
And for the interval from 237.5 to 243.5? 171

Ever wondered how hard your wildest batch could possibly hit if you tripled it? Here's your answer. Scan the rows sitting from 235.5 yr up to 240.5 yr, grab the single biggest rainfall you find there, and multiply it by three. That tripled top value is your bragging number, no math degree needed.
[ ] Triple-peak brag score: 86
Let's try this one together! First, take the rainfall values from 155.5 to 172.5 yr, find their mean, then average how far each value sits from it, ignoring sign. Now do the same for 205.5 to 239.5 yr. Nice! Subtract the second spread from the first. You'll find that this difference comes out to 2.9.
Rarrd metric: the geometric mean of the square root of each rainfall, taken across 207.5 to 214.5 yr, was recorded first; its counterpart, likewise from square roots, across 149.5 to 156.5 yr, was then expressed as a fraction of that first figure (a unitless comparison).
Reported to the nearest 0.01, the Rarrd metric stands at 1.01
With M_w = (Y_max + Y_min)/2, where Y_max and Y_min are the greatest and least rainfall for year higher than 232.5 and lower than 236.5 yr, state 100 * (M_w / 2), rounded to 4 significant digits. 1405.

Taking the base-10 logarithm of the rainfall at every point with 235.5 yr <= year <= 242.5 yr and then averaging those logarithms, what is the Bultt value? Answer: 1.45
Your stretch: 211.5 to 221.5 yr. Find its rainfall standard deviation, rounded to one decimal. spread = 0.6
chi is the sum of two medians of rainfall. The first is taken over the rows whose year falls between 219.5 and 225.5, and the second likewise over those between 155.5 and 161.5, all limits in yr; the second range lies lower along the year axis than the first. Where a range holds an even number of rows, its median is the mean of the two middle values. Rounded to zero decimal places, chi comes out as 51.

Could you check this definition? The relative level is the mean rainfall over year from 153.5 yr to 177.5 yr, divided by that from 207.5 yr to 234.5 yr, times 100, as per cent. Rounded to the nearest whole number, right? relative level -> 68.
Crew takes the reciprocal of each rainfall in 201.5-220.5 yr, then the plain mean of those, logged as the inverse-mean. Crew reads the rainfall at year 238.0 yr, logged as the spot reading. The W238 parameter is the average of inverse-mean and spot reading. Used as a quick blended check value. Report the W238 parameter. 14.2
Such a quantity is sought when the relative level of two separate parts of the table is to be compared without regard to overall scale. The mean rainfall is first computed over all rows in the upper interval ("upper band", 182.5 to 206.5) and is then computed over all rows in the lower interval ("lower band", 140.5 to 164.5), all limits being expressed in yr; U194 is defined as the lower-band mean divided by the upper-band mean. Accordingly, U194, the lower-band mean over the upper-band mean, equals 1.90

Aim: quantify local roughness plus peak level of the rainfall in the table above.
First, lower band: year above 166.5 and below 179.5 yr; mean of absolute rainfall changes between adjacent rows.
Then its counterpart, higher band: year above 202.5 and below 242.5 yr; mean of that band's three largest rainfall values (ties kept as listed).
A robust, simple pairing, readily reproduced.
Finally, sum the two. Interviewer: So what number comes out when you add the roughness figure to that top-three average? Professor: 29.4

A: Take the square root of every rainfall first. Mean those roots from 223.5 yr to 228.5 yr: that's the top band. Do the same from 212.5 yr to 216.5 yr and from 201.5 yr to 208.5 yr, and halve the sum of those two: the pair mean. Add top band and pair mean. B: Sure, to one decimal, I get 10.1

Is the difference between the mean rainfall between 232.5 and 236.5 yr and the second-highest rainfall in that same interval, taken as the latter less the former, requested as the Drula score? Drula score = 0.19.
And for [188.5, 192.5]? 0.15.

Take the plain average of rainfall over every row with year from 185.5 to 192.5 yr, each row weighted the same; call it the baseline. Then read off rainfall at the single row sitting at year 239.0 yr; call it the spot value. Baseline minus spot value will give -20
